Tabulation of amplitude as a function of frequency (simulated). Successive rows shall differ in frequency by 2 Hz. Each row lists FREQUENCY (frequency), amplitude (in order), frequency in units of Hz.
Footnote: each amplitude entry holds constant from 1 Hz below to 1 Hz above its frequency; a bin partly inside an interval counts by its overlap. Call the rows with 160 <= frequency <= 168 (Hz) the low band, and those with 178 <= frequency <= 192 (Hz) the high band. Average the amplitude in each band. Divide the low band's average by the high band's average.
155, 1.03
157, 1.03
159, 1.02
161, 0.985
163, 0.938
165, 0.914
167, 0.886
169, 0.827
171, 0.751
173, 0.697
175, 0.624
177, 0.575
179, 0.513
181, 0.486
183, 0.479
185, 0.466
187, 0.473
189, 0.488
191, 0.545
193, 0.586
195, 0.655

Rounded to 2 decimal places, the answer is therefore 1.89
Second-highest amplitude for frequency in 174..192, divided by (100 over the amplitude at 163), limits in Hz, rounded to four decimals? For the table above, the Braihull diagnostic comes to 0.0054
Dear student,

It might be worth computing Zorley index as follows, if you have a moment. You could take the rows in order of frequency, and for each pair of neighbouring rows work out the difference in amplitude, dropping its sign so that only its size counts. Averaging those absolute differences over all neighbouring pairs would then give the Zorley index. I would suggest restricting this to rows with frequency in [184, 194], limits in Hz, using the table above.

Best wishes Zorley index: 0.030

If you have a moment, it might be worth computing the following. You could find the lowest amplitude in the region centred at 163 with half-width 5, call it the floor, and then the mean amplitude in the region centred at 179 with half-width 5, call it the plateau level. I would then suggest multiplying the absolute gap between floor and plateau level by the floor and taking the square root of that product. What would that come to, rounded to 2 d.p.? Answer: 0.56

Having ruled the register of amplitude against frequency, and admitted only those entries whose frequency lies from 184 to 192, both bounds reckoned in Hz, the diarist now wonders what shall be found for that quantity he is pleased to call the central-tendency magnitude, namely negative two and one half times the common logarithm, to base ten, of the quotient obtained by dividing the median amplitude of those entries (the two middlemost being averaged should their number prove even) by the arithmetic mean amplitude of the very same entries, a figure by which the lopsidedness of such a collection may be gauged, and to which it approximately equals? 0.028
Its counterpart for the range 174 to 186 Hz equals 0.052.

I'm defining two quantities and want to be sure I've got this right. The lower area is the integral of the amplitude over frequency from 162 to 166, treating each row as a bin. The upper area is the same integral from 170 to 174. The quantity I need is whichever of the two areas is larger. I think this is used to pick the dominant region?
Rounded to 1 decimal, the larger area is 3.7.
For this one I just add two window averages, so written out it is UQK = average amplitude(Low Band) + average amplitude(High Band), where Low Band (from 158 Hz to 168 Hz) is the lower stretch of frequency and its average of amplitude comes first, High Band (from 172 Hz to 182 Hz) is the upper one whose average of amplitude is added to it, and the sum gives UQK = 1.5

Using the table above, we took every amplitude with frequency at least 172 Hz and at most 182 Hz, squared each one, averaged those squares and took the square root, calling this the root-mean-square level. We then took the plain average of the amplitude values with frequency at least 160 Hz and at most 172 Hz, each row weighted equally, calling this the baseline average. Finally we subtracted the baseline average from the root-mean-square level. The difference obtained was -0.30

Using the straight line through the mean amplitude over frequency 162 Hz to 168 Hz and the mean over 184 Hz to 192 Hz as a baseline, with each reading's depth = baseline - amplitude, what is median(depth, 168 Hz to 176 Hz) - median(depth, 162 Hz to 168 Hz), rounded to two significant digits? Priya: 0.062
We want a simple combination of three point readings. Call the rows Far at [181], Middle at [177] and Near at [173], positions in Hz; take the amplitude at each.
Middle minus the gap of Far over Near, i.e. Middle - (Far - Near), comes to 0.79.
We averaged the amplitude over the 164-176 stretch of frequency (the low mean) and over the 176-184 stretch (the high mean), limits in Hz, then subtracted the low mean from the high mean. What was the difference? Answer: -0.27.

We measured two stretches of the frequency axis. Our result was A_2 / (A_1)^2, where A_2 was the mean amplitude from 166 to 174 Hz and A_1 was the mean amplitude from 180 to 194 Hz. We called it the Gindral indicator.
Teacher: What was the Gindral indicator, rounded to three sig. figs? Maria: 3.12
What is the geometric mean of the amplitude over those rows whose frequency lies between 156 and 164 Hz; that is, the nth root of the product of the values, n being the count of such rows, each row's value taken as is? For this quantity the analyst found 1.0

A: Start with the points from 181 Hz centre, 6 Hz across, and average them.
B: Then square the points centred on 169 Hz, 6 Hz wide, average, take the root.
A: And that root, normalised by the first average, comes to 1.67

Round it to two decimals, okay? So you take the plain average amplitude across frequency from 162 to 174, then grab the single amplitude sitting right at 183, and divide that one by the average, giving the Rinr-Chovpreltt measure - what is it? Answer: 0.57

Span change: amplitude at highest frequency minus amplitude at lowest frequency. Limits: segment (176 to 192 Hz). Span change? -0.03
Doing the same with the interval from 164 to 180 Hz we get -0.40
